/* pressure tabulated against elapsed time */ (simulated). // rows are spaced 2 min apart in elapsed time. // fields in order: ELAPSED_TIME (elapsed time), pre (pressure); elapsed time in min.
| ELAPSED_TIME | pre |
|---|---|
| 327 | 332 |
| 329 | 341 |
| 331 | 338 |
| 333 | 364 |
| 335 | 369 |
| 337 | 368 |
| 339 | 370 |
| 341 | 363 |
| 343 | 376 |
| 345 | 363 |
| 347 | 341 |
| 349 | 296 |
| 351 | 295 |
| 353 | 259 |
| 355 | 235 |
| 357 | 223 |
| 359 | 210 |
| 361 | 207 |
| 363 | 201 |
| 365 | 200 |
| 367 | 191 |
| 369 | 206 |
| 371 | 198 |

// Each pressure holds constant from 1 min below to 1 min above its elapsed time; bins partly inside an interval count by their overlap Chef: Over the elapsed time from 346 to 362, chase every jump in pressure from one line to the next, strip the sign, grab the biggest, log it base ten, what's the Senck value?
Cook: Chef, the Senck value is 1.65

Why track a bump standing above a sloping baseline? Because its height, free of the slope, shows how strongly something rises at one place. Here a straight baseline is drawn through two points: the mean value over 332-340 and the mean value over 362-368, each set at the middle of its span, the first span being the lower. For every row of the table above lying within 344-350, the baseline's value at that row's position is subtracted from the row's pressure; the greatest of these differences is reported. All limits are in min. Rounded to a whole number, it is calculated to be 48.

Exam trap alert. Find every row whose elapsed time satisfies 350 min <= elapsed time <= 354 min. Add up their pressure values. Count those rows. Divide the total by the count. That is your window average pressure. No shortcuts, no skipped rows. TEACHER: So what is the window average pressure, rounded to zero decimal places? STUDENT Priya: 277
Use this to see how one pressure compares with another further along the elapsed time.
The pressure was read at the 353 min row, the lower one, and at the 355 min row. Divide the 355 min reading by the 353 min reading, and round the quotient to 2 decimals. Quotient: 0.91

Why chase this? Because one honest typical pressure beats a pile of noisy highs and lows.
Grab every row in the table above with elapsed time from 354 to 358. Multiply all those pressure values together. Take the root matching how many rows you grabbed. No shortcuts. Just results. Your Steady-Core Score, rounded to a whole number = 229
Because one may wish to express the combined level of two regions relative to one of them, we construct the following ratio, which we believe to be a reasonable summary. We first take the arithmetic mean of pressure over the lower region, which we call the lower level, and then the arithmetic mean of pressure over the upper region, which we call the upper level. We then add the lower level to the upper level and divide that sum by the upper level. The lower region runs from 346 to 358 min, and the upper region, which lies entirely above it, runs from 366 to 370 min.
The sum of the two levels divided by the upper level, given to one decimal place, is 2.4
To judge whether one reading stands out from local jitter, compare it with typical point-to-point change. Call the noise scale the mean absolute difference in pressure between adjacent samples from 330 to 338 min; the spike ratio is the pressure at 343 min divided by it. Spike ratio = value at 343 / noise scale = 35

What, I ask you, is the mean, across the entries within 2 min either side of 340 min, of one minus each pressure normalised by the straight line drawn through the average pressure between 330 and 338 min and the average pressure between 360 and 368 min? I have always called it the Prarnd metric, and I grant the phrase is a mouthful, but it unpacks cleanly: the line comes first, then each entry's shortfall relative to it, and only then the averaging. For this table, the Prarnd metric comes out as -0.12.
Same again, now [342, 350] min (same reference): -0.16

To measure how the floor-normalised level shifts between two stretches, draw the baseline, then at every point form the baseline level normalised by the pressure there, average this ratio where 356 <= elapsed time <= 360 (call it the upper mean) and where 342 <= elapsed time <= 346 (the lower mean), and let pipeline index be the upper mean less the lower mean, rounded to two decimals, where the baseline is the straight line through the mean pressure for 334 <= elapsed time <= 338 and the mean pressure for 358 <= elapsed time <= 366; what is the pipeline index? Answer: 0.20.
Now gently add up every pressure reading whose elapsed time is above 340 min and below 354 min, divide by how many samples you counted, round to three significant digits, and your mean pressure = 328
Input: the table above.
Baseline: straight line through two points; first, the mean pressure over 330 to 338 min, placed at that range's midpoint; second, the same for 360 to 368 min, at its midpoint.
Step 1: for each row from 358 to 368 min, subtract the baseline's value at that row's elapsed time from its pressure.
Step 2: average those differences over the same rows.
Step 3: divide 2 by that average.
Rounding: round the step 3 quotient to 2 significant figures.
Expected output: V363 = -0.61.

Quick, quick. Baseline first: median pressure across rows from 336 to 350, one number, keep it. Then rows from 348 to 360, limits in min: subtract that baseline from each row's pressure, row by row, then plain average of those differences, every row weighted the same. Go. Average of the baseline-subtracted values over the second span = -110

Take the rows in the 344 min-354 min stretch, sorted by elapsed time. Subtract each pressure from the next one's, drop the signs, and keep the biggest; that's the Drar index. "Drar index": 45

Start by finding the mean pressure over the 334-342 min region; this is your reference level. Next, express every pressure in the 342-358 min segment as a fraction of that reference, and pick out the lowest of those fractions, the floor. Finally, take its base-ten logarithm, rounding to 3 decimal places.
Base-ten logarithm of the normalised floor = -0.217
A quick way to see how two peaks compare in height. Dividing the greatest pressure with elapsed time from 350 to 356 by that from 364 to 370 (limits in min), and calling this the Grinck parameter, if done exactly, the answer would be 1.43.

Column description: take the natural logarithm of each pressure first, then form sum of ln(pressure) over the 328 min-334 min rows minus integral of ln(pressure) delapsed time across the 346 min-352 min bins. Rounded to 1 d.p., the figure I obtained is -16.9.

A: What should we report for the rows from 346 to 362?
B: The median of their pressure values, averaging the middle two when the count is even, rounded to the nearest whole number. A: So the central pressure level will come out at 247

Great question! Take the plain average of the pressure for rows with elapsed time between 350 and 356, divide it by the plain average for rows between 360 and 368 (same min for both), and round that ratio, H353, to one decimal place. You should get 1.3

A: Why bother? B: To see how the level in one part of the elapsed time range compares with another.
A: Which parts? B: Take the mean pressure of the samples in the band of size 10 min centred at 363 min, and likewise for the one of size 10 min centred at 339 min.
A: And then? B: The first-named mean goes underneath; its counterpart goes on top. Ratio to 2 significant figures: 1.8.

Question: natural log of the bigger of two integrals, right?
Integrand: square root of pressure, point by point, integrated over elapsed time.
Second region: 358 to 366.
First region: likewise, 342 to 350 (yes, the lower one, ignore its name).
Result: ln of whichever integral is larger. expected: 5.00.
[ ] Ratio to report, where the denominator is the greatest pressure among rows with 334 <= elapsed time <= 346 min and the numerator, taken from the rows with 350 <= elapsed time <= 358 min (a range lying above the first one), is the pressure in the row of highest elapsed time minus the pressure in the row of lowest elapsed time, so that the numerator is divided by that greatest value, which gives -0.19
